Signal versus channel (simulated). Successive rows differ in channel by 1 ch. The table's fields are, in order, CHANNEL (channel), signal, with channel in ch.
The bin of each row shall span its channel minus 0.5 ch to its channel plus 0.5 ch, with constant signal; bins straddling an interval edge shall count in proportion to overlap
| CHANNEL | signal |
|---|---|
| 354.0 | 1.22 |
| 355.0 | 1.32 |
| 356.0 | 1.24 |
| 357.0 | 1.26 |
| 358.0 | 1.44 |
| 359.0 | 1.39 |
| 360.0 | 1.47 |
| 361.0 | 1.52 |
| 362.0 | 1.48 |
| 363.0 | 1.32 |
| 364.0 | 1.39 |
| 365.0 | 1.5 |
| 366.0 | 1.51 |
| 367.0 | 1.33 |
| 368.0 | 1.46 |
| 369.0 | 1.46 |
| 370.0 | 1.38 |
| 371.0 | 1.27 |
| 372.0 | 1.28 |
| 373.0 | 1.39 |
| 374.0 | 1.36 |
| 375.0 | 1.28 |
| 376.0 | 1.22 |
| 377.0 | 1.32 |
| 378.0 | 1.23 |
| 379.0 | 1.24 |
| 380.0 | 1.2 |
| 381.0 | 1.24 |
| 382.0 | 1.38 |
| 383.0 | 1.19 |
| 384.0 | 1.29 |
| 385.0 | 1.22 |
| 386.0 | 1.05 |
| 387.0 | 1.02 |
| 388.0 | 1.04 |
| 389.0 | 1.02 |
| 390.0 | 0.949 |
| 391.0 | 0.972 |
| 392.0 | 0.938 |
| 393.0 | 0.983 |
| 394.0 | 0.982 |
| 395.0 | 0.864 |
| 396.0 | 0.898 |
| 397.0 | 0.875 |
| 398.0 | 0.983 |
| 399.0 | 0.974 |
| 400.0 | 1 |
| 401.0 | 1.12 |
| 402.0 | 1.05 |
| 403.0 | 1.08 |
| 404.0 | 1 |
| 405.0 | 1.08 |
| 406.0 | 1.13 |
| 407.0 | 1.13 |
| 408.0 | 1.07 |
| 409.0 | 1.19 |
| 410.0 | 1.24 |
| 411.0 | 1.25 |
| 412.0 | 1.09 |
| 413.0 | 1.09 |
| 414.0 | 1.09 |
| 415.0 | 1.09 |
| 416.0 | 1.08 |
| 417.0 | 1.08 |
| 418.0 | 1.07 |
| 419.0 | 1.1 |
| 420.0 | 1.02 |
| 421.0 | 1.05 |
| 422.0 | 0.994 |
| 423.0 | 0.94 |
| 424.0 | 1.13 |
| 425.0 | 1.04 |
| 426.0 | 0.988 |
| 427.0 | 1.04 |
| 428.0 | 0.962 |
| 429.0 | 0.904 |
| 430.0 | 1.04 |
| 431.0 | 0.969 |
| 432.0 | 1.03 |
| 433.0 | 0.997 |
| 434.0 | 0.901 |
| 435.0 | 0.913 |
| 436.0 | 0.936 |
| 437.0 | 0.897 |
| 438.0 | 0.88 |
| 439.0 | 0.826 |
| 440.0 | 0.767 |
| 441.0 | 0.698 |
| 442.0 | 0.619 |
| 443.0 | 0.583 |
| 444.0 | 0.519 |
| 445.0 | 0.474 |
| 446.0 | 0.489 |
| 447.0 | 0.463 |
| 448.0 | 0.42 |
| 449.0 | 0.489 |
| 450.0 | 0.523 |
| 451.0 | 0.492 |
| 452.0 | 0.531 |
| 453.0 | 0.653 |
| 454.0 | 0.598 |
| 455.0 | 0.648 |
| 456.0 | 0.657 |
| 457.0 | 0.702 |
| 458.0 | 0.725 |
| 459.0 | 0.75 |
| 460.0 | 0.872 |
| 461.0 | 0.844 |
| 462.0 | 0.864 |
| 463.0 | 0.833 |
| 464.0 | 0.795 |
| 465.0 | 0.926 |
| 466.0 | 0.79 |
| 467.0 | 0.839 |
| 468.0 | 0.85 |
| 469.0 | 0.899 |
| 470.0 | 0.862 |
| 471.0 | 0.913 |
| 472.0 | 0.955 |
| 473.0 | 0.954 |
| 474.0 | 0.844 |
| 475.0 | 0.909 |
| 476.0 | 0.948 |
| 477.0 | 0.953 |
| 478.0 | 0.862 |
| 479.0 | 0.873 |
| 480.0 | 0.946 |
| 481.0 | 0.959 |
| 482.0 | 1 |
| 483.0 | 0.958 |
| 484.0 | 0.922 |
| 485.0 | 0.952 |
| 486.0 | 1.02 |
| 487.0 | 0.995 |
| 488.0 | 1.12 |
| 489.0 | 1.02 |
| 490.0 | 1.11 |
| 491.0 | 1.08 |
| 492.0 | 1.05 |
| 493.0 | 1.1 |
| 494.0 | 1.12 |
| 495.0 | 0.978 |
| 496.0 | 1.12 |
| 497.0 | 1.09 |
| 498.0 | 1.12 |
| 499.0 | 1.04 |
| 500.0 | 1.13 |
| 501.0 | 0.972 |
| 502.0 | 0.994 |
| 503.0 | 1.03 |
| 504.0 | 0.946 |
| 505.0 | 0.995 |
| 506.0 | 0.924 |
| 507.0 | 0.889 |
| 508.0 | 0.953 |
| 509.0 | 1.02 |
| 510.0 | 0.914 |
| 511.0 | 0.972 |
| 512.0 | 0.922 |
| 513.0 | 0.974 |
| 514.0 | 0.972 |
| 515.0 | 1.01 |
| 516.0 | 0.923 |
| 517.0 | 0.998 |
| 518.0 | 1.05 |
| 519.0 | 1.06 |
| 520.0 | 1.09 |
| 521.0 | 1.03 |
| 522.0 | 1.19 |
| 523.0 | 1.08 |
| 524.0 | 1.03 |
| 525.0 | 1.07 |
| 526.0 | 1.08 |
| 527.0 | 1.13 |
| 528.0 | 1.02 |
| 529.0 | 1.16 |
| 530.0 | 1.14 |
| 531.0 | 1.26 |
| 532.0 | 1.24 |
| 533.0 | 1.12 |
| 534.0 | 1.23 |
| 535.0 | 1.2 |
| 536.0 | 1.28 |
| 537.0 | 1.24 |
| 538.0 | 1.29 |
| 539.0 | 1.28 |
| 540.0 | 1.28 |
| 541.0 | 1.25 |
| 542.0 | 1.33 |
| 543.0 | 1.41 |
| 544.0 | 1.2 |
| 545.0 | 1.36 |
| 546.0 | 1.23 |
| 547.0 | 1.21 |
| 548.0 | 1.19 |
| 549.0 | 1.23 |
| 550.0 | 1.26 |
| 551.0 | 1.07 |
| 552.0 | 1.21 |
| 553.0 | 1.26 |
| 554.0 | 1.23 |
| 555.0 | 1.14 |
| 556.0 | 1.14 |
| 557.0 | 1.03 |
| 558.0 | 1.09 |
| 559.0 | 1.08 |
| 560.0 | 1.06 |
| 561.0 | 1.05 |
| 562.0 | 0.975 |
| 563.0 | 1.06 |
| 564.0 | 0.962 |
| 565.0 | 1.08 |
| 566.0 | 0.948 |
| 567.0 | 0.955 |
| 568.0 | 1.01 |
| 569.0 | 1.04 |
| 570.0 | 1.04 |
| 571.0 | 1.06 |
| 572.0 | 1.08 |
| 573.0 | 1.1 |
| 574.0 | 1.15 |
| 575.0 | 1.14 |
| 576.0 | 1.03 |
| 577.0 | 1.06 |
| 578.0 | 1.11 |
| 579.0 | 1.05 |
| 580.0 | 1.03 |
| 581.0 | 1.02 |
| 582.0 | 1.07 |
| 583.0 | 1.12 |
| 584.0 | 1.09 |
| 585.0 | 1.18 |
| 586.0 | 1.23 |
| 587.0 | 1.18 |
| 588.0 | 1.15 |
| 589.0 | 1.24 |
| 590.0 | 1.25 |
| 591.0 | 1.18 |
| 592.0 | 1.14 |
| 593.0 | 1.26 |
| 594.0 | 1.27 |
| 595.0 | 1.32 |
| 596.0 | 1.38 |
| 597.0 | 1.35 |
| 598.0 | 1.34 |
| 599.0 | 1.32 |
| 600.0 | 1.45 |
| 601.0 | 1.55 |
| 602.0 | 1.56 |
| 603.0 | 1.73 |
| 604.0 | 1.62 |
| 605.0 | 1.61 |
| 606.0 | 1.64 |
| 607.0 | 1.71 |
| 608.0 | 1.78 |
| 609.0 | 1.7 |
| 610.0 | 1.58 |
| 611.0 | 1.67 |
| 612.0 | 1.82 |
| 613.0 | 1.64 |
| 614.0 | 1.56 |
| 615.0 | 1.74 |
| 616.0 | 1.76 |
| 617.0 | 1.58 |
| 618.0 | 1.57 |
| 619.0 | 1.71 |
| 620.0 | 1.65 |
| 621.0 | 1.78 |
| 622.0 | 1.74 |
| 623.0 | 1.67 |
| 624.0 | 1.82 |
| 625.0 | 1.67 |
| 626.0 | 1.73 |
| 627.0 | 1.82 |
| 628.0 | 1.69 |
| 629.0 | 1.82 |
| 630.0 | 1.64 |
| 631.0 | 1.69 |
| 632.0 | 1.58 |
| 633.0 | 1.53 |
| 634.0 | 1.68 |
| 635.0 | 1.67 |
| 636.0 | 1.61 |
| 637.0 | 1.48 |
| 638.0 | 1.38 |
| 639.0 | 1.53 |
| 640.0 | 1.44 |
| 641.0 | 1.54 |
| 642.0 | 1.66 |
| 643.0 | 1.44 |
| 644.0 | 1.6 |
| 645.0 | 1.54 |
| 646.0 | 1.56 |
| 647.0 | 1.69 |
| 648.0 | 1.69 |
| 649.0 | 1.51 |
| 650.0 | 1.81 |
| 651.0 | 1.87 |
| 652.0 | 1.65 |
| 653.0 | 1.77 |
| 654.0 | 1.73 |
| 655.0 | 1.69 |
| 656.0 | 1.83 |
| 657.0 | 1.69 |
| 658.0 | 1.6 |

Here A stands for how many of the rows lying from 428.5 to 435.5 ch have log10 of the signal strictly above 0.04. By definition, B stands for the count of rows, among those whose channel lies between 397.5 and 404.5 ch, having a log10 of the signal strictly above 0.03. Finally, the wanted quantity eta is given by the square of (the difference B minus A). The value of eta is 4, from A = 0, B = 2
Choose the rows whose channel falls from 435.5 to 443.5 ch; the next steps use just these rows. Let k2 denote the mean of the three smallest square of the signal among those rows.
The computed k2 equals 0.40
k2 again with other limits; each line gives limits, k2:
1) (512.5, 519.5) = 0.92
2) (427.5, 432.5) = 0.89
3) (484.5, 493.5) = 0.98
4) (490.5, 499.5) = 1.05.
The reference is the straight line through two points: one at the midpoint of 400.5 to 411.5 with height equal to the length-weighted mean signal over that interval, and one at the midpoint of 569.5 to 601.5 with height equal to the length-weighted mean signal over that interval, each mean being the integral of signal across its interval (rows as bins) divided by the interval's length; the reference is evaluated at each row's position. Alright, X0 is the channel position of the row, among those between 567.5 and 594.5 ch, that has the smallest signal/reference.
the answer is 568.0 ch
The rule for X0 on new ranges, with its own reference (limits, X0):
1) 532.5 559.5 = 557.0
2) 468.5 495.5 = 474.0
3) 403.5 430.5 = 429.0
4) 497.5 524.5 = 507.0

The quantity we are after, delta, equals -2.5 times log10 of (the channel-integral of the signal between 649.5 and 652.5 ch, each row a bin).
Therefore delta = -1.8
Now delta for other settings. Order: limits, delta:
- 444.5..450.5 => -1.1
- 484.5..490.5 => -2.0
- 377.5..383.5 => -2.2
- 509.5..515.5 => -1.9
